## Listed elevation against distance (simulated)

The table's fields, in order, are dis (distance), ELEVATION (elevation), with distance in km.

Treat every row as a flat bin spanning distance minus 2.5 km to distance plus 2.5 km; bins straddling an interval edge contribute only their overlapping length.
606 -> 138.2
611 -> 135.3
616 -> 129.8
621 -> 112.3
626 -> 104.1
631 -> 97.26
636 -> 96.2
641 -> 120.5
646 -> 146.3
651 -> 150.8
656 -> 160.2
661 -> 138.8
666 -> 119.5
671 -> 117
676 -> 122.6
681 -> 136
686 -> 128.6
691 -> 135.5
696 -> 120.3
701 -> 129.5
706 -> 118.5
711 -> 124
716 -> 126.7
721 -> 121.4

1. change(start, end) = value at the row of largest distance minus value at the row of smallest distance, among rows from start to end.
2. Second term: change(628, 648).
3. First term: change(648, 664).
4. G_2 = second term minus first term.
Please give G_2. 61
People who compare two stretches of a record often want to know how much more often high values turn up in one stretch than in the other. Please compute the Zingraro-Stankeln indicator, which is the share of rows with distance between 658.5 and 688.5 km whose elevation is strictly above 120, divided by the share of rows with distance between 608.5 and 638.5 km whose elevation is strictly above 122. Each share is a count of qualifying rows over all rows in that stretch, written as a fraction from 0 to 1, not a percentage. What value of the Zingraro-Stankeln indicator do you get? 2.0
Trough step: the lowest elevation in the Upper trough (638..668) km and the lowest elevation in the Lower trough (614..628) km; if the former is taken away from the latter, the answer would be -15.4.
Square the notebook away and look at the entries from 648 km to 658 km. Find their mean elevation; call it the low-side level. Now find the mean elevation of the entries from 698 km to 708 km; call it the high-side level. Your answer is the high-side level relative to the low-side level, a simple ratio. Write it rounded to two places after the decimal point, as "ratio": 0.80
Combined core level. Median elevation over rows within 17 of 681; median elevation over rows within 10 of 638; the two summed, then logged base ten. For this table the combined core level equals 2.36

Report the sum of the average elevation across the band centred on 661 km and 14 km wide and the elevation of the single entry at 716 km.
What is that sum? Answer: 266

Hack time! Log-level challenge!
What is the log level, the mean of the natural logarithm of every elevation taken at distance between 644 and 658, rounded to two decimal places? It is 5.03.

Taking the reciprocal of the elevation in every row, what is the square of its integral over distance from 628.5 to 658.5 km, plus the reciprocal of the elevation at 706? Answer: 0.068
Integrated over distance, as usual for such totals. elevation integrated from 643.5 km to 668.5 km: 3578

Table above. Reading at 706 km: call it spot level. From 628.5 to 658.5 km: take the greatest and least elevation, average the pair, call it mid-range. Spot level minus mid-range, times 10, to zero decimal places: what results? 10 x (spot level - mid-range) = -97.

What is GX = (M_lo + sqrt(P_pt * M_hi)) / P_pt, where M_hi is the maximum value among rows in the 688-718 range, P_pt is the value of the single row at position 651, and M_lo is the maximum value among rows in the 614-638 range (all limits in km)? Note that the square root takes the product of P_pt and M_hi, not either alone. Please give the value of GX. 1.81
